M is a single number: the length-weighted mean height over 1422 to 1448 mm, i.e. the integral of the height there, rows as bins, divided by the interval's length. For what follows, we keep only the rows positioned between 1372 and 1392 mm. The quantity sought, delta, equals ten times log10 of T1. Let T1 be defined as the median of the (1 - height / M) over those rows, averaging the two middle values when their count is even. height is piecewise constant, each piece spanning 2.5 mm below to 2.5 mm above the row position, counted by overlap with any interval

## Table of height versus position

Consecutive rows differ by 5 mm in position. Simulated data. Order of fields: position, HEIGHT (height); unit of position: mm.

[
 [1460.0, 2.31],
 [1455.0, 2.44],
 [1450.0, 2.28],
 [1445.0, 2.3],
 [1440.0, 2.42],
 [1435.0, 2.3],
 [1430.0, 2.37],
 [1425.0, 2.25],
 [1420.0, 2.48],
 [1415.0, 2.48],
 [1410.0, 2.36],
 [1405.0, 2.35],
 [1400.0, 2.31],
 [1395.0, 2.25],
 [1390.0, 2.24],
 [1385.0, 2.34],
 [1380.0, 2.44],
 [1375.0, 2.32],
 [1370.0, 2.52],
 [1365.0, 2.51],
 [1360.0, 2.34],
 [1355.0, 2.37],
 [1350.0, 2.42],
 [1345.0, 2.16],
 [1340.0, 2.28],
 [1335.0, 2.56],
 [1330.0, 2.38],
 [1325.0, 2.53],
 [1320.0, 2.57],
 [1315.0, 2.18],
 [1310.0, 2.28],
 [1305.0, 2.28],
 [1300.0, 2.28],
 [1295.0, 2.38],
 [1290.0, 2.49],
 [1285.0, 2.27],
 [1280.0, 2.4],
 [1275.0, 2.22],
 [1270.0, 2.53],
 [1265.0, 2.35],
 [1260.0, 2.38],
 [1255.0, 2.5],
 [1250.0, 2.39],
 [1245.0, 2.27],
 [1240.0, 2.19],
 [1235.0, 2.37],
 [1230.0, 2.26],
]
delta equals -160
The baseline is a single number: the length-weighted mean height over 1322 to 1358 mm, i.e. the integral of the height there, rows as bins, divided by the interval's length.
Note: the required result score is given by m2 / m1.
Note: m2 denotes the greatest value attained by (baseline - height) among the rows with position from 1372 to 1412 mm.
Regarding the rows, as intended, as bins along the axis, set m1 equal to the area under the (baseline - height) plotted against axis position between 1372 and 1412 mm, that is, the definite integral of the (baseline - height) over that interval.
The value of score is 0.06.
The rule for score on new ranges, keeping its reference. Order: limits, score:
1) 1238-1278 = 0.16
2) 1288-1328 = 0.34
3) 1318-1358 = -0.31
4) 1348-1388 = -0.10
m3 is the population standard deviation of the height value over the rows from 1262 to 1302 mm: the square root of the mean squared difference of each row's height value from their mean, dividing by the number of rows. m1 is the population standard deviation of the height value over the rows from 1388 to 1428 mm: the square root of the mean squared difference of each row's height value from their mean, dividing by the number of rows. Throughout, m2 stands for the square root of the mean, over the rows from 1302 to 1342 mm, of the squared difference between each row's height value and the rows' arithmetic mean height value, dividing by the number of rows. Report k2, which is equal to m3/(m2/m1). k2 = 0.065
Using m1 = 0.091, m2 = 0.142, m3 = 0.101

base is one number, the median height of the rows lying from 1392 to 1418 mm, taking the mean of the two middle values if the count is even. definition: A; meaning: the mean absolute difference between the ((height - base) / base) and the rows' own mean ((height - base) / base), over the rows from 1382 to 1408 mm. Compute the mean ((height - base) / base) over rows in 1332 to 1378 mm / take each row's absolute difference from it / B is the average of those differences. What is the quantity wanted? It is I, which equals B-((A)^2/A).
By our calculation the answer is 0.026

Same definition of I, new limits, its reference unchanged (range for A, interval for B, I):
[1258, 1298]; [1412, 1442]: 0.002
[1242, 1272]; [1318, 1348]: 0.028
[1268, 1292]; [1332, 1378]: -0.003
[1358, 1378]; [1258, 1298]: -0.008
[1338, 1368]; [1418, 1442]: -0.007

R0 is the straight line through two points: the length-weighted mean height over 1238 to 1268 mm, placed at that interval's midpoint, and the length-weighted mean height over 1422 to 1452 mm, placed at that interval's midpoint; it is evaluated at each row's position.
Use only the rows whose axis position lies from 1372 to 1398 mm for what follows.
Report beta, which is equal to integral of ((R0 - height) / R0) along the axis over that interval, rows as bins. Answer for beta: 0.11 mm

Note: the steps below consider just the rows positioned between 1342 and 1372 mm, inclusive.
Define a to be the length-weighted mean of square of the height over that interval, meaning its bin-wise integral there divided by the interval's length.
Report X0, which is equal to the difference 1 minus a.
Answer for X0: -4.7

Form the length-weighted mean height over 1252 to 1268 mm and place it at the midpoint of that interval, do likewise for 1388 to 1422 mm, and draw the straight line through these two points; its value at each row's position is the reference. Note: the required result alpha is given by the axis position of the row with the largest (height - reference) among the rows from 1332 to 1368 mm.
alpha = 1335.0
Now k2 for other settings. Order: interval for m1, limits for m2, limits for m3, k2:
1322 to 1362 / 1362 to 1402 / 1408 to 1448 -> 0.093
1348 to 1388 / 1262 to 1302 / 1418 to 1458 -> 0.057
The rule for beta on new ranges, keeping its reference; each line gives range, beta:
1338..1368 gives -0.18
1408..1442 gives -0.80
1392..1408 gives 0.18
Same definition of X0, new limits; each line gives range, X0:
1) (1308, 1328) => -4.8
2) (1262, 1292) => -4.7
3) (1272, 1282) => -4.4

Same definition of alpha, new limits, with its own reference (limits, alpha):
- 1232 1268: 1255.0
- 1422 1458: 1455.0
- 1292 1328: 1320.0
